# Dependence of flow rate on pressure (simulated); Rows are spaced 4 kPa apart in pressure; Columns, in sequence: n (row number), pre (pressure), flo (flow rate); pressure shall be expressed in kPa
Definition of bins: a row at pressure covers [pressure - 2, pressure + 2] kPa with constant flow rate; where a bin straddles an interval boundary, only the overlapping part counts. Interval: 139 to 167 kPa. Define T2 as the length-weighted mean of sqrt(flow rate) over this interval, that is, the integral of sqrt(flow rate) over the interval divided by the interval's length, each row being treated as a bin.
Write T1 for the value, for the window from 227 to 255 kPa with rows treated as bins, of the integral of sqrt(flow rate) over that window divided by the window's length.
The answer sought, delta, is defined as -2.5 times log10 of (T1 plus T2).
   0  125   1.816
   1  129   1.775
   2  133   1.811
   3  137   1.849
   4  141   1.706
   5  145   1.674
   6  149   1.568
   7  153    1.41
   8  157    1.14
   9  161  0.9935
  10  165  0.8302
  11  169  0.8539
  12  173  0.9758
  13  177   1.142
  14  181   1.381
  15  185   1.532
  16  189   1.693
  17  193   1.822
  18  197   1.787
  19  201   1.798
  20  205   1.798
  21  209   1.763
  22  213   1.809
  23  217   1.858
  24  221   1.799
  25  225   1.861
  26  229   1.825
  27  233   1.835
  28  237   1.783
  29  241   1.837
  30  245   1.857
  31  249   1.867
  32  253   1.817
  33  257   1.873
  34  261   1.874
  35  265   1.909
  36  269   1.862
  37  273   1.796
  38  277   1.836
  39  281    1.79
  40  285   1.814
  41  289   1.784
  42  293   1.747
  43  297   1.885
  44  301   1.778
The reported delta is -0.99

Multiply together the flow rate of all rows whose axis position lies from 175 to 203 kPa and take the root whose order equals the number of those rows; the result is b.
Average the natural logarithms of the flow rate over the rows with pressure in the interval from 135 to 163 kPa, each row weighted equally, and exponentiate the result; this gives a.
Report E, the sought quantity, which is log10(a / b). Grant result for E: -0.04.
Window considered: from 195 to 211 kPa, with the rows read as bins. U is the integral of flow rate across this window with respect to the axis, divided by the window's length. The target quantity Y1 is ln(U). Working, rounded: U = 1.79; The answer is 0.58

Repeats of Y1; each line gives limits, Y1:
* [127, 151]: 0.55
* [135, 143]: 0.58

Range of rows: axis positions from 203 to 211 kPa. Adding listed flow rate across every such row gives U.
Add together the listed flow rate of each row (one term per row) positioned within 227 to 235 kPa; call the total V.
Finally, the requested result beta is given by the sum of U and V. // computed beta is 7.22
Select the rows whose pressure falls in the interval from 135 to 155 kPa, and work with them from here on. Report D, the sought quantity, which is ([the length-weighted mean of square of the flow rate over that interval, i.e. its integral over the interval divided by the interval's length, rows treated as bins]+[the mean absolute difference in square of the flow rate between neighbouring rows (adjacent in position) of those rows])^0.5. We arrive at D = 1.75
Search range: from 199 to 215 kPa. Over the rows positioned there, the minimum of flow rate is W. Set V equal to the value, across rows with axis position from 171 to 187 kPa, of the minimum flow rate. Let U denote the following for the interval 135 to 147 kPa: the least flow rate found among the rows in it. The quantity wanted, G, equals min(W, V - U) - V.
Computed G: -1.7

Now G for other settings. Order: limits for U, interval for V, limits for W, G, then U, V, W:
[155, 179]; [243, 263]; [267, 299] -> -0.8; 0.8302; 1.817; 1.747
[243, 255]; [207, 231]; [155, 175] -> -1.8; 1.817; 1.763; 0.8302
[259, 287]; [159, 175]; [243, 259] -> -1.8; 1.79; 0.8302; 1.817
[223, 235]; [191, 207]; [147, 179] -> -1.8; 1.825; 1.787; 0.8302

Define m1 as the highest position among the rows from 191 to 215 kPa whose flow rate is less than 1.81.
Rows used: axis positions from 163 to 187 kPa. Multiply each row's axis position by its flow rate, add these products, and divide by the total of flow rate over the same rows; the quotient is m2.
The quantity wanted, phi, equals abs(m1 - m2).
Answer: 36.4 kPa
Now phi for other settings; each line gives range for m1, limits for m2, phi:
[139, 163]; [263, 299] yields 119.9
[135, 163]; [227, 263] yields 84.1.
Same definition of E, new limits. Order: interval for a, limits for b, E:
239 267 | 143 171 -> 0.20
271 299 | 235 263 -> -0.01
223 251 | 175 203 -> 0.07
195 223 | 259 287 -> -0.01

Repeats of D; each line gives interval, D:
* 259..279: 1.90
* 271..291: 1.84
